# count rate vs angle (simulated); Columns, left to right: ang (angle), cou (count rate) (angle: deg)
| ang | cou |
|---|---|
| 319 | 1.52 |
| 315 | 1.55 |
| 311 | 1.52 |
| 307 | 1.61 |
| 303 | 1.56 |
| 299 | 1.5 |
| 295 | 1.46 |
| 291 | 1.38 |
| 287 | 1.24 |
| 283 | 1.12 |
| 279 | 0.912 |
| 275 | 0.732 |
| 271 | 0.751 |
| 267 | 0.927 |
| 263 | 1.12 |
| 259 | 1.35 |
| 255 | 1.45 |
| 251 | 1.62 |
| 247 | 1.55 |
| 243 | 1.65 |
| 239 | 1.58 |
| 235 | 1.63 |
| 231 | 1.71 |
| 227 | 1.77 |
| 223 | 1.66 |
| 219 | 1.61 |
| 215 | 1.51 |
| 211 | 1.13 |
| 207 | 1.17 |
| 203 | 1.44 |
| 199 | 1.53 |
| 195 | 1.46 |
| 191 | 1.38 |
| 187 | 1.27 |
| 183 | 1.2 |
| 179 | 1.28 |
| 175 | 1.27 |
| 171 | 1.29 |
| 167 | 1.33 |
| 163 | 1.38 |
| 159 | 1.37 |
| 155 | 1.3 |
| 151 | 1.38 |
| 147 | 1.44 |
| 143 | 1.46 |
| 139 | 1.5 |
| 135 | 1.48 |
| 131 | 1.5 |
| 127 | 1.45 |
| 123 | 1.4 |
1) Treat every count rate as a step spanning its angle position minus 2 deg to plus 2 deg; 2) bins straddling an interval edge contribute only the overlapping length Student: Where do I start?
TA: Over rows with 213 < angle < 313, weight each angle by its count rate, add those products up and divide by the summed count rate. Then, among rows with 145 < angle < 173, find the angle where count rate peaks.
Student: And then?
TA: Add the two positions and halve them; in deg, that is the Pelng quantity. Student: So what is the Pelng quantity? 203.9 deg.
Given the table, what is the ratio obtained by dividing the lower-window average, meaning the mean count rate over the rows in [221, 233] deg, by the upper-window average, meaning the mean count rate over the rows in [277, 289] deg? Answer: 1.57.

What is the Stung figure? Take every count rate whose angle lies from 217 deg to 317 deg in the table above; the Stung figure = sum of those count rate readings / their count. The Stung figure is 1.40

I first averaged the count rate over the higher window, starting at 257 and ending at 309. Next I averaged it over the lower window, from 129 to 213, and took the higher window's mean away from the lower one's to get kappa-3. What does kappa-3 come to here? 0.155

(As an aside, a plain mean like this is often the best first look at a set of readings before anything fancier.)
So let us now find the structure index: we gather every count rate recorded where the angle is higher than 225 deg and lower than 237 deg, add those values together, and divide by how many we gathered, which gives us 1.70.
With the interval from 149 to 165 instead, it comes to 1.36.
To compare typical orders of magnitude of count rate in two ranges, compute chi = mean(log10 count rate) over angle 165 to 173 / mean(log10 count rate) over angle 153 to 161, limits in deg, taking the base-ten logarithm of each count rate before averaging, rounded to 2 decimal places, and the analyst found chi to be 0.94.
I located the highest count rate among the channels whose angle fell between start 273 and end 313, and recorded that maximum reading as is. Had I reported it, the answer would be 1.61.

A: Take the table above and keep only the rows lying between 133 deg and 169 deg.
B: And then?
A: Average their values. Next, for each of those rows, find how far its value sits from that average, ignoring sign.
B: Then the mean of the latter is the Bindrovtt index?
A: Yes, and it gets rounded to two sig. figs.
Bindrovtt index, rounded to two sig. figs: 0.058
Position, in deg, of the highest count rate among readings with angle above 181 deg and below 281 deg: 227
